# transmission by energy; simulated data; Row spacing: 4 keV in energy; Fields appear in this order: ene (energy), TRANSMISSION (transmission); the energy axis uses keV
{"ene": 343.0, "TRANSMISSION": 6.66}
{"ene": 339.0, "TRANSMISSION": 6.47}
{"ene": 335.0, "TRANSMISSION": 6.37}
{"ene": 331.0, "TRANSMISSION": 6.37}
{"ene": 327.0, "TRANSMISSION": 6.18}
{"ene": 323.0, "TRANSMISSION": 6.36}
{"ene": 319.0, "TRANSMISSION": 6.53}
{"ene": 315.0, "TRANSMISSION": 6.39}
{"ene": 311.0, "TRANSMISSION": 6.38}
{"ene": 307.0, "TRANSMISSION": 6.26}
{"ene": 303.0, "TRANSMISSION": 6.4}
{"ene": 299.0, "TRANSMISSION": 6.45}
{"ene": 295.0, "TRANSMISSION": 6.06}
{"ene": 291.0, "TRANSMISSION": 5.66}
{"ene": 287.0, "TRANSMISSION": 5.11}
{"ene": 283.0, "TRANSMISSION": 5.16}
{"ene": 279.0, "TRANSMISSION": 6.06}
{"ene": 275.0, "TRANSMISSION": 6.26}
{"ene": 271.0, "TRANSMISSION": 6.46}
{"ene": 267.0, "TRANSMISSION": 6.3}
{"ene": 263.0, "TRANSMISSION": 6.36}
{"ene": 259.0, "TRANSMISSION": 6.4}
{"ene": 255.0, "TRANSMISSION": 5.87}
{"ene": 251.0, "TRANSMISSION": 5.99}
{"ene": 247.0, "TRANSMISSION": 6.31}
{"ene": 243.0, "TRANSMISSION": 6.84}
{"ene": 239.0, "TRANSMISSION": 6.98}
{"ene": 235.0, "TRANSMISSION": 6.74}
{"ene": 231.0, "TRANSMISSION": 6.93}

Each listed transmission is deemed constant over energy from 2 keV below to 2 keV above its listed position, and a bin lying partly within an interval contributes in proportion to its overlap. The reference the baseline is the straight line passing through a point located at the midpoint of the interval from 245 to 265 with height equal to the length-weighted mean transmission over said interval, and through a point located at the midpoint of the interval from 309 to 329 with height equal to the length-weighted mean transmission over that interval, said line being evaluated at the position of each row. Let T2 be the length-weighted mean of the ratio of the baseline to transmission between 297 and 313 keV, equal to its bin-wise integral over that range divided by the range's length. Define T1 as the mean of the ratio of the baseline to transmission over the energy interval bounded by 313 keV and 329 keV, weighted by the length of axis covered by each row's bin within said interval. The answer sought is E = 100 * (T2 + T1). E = 199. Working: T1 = 1.002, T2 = 0.99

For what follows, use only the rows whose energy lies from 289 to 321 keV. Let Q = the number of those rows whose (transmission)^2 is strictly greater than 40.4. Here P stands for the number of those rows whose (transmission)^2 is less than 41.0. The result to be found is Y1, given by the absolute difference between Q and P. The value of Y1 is 1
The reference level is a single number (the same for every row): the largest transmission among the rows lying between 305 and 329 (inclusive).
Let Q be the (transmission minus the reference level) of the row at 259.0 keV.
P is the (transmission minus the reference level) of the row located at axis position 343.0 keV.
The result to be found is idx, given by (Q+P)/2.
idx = 0.00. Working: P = 0.13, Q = -0.13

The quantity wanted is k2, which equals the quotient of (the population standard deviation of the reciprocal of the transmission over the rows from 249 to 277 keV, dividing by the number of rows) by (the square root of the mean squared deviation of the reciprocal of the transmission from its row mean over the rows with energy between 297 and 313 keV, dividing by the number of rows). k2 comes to 3.1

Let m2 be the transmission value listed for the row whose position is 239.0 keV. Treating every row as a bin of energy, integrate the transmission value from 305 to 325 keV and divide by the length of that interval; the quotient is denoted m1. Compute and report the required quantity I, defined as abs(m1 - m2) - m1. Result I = -5.8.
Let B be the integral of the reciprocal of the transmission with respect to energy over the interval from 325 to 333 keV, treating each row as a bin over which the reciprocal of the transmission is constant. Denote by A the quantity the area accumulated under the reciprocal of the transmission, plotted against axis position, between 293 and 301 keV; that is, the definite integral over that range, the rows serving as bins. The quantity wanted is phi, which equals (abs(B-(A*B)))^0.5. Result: 0.598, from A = 1.28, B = 1.28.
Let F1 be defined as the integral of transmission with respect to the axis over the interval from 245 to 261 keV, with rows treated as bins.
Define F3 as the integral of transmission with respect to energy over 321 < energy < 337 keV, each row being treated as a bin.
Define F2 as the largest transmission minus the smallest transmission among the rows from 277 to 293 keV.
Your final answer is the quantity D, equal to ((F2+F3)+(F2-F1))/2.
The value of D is 2.4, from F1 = 98.3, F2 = 0.95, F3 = 101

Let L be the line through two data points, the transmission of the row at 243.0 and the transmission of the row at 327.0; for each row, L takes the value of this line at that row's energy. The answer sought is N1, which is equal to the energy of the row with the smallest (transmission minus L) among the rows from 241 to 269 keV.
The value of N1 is 255.0 keV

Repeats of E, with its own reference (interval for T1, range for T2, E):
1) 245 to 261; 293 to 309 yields 201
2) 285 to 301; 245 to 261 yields 210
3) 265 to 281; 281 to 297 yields 214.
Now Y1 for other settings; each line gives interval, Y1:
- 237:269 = 2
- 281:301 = 3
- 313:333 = 0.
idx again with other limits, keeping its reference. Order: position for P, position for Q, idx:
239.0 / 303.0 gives 0.16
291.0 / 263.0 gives -0.52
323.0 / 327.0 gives -0.26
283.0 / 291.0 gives -1.12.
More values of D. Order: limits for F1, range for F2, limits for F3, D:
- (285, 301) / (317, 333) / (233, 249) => 7.5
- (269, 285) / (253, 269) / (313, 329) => 3.6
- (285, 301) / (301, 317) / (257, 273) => 4.6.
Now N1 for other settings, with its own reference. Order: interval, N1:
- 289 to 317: 291.0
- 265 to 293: 287.0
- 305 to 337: 307.0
